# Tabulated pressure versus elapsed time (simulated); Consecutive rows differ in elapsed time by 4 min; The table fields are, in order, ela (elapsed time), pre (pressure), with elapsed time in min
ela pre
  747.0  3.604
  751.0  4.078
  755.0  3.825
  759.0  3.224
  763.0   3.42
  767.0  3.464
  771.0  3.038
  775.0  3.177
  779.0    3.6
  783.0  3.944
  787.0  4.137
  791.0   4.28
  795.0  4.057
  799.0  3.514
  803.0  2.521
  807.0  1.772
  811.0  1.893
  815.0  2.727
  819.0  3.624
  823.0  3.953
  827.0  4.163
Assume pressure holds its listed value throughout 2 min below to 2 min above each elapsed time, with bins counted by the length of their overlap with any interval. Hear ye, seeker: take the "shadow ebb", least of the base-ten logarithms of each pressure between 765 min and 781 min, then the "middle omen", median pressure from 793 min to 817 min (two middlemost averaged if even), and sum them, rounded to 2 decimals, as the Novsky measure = 3.11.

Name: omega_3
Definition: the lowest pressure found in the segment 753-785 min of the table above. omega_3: 3.038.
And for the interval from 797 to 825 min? 1.772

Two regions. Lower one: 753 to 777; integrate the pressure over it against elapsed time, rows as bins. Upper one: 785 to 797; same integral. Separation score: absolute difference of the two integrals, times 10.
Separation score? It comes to 307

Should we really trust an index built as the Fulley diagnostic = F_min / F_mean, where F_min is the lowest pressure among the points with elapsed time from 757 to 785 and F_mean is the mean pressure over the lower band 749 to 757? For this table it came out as 0.77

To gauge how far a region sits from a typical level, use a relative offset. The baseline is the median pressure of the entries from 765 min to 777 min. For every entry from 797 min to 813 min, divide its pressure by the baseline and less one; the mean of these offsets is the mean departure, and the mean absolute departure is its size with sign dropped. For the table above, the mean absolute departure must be 0.24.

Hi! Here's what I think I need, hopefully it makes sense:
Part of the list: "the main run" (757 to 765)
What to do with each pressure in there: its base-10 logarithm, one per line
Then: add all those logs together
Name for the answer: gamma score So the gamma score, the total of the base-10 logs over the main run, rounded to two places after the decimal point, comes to 1.04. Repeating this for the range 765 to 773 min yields 1.02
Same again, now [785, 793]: 1.25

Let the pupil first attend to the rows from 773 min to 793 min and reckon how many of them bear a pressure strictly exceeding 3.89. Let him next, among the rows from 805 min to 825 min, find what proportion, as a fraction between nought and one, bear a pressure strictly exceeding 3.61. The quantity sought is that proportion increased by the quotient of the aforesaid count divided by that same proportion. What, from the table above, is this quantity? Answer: 8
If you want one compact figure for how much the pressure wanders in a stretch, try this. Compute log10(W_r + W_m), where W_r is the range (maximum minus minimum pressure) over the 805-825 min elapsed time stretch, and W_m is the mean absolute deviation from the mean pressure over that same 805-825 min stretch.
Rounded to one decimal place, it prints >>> 0.5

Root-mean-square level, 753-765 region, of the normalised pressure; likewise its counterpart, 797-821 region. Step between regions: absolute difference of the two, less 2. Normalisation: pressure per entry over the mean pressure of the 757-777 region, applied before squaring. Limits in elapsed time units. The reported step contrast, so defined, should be -1.78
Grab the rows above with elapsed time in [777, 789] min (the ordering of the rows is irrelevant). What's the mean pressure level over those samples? 3.9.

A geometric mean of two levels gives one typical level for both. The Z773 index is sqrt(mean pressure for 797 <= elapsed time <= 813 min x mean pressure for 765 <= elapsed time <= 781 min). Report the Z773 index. 2.84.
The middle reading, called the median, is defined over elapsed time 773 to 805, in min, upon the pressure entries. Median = 3.8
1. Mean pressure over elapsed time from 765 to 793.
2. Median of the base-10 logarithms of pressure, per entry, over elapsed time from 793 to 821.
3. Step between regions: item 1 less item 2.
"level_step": 3.2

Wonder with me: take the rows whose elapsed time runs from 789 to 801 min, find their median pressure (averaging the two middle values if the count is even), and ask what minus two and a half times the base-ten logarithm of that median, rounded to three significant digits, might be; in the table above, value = -1.52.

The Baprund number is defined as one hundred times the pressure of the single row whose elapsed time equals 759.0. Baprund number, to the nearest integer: 322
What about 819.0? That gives 362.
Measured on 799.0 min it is 351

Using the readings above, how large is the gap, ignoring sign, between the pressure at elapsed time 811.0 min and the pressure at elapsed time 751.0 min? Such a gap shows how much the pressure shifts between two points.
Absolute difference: 2.2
